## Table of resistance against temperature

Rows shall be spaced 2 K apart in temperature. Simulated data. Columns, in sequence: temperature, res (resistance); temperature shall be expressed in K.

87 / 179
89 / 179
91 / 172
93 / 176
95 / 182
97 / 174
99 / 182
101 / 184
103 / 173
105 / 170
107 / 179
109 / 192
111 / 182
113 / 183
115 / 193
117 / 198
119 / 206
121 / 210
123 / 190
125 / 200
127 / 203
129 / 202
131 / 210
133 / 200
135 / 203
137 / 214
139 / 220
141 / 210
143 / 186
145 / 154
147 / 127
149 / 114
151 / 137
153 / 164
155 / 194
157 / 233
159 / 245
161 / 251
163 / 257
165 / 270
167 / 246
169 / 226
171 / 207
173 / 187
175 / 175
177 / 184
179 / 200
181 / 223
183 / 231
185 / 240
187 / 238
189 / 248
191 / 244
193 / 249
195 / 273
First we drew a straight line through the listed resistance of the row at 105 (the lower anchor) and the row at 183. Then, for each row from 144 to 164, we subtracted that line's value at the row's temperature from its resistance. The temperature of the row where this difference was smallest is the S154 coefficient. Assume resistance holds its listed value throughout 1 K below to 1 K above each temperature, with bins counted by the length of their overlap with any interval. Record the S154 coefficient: 149 K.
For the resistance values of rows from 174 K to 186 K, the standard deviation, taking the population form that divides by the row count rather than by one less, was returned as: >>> 24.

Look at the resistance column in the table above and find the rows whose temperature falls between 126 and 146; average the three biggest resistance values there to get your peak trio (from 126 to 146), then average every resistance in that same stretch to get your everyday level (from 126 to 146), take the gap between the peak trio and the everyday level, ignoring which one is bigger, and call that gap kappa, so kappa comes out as 14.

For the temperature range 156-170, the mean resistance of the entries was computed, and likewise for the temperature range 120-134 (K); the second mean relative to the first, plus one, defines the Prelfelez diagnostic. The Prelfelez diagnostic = 1.82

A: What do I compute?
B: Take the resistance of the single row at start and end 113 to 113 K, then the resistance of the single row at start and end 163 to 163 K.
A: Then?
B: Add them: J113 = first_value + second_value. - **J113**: 440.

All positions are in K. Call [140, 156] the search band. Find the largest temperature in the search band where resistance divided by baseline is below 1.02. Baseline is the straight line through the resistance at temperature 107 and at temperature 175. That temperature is 153 K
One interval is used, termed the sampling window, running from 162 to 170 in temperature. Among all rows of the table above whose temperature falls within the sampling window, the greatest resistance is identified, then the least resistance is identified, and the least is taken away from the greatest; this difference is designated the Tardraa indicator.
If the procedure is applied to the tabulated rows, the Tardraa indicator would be 44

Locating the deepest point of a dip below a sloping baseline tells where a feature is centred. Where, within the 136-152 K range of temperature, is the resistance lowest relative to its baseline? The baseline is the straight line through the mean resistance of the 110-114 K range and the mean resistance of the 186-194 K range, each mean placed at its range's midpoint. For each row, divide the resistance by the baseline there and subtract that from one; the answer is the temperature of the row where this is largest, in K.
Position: 149 K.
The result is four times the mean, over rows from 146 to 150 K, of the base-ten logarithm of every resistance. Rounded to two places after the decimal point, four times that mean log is 8.32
